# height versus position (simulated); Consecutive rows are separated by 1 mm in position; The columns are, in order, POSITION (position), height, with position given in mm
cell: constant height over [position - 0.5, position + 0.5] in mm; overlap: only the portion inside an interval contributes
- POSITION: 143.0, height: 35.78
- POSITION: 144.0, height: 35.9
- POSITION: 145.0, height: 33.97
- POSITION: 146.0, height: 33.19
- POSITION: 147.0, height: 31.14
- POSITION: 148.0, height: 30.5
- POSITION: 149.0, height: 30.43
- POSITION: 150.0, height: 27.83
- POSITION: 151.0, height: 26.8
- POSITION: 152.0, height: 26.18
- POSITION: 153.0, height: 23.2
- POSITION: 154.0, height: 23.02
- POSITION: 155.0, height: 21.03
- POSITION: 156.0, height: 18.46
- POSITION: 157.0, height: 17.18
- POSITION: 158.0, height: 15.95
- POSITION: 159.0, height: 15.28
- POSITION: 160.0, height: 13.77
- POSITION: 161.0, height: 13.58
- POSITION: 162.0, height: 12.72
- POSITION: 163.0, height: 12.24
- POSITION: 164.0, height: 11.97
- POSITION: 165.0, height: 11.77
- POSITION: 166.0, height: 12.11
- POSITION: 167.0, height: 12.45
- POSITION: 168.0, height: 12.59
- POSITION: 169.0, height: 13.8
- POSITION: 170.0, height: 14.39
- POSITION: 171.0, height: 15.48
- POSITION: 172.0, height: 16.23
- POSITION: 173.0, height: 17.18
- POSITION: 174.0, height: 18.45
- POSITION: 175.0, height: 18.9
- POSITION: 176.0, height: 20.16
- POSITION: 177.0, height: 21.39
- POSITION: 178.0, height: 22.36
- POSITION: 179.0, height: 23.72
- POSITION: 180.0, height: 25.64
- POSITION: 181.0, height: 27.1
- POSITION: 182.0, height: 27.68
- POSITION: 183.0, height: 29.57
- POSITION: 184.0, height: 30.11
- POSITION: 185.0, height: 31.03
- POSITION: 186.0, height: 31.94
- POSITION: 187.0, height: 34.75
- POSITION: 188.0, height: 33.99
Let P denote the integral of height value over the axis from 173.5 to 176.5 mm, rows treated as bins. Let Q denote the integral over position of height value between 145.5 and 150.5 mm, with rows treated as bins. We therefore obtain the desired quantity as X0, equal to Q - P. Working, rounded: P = 58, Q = 153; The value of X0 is 96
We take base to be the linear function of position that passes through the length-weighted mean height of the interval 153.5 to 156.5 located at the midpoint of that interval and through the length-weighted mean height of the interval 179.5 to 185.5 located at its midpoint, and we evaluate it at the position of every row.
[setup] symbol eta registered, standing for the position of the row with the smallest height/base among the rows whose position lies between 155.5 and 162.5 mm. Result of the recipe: 162.0 mm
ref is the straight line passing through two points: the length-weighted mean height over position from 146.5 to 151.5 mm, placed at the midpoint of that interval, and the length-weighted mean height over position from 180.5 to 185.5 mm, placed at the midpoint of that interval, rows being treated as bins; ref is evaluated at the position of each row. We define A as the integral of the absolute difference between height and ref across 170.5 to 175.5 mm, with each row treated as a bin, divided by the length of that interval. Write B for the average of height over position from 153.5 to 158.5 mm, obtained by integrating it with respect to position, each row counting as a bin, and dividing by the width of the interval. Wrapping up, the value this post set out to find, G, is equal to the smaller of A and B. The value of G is 12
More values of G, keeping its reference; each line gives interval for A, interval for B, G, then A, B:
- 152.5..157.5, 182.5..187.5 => 9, 8.7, 31.5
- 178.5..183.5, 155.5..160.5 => 3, 2.6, 16.1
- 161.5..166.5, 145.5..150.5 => 17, 17.1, 30.6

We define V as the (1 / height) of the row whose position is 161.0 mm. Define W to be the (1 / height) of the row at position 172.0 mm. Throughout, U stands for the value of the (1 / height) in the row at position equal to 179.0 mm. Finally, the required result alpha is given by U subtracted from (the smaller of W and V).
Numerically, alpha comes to 0.019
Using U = 0.042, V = 0.074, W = 0.062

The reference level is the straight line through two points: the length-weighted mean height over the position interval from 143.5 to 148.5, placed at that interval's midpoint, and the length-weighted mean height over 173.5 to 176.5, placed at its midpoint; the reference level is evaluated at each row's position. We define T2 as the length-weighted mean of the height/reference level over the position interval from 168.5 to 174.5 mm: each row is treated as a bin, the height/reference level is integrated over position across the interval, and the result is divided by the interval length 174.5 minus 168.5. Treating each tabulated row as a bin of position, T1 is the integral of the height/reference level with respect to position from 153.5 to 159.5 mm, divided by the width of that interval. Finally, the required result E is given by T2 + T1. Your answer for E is 1.4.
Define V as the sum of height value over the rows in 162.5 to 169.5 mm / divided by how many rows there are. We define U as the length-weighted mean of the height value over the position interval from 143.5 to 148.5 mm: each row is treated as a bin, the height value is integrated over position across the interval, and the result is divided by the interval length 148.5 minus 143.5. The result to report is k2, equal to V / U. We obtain 0.4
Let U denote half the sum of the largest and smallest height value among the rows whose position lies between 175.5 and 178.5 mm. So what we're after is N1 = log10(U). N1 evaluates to 1.328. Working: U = 21.3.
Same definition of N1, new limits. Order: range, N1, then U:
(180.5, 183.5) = 1.452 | 28.3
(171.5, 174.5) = 1.239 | 17.3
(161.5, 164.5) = 1.091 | 12.3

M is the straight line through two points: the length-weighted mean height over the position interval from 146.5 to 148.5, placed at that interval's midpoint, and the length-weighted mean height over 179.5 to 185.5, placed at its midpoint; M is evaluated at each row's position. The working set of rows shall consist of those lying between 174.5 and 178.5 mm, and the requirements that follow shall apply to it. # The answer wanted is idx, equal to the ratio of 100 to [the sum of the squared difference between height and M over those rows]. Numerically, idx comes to 0.4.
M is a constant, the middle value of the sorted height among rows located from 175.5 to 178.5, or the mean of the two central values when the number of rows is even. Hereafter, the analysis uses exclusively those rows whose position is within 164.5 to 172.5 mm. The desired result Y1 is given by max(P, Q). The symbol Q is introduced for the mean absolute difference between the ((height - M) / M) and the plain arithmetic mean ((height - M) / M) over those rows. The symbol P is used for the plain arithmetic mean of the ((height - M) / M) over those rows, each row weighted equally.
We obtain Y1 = 0.06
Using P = -0.36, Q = 0.06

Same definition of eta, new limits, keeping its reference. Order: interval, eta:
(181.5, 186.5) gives 182.0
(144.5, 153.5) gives 153.0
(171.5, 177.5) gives 172.0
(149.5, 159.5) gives 159.0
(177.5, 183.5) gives 178.0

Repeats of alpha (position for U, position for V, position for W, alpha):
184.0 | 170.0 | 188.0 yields -0.004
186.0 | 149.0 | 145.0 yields -0.002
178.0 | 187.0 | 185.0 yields -0.016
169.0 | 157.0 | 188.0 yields -0.043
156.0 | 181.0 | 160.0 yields -0.017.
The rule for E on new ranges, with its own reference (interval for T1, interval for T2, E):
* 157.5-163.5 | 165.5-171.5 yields 1.1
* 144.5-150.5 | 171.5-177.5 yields 1.9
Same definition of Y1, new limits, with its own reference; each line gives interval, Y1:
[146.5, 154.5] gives 0.28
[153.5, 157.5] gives 0.10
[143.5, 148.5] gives 0.54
